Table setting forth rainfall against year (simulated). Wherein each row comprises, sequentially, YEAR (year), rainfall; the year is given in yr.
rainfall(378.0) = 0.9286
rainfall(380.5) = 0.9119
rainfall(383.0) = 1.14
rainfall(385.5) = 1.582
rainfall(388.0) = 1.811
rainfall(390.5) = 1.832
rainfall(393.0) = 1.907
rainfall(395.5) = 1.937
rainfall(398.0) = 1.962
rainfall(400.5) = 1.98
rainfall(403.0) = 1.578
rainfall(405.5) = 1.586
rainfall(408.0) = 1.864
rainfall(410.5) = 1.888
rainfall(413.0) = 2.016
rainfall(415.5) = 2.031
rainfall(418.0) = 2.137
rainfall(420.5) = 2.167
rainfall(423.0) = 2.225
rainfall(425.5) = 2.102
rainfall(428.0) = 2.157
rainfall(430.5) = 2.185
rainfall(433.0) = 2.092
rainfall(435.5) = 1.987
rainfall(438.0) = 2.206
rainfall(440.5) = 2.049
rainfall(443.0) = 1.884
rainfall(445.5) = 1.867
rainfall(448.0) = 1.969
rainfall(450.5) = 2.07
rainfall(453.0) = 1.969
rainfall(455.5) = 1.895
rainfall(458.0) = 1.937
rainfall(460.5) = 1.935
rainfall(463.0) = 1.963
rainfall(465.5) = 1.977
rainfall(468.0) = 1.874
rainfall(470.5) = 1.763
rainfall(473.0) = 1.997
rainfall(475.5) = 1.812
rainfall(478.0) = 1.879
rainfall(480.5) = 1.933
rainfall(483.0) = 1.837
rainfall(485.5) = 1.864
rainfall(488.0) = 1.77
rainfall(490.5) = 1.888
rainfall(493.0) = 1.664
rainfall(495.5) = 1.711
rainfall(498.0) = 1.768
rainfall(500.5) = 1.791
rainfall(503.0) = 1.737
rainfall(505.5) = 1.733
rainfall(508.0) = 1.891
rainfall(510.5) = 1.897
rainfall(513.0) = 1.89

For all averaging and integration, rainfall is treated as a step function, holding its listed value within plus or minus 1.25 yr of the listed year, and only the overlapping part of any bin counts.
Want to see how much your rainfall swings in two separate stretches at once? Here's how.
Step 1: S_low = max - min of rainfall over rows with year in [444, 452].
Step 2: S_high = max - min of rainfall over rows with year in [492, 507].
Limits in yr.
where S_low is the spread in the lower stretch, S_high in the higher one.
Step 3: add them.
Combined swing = 0.3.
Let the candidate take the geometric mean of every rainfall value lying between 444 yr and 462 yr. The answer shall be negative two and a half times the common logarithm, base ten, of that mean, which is -0.72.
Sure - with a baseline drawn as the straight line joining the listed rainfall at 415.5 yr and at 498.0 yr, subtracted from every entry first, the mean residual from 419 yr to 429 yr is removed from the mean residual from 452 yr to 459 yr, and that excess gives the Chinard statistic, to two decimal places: -0.13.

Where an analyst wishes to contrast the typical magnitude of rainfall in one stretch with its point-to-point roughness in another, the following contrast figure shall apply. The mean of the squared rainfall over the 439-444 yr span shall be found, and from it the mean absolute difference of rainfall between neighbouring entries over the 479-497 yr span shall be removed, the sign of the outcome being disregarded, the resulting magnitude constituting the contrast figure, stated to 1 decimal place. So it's 3.8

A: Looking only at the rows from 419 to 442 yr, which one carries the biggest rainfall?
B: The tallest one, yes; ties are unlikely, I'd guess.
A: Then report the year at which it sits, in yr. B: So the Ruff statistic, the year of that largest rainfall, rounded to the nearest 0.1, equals 423.0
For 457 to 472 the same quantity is 465.5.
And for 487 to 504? 490.5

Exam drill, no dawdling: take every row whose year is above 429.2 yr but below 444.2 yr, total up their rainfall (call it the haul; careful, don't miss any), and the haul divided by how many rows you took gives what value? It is 2.07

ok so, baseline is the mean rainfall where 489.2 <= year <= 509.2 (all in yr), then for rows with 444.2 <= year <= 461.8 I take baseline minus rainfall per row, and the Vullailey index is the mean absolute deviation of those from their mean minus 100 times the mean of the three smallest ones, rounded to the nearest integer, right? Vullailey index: 23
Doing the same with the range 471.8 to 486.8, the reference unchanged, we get 16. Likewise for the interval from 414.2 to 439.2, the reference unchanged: 43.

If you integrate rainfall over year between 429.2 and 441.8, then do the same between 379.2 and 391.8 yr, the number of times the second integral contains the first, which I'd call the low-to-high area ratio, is 0.69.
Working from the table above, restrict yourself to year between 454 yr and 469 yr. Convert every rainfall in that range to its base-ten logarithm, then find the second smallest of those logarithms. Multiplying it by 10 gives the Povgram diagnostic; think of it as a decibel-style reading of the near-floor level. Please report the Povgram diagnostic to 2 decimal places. 2.78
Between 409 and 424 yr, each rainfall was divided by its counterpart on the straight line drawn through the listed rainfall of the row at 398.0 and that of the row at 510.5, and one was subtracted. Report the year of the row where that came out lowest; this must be 410.5 yr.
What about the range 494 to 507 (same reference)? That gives 495.5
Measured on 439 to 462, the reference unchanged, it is 445.5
